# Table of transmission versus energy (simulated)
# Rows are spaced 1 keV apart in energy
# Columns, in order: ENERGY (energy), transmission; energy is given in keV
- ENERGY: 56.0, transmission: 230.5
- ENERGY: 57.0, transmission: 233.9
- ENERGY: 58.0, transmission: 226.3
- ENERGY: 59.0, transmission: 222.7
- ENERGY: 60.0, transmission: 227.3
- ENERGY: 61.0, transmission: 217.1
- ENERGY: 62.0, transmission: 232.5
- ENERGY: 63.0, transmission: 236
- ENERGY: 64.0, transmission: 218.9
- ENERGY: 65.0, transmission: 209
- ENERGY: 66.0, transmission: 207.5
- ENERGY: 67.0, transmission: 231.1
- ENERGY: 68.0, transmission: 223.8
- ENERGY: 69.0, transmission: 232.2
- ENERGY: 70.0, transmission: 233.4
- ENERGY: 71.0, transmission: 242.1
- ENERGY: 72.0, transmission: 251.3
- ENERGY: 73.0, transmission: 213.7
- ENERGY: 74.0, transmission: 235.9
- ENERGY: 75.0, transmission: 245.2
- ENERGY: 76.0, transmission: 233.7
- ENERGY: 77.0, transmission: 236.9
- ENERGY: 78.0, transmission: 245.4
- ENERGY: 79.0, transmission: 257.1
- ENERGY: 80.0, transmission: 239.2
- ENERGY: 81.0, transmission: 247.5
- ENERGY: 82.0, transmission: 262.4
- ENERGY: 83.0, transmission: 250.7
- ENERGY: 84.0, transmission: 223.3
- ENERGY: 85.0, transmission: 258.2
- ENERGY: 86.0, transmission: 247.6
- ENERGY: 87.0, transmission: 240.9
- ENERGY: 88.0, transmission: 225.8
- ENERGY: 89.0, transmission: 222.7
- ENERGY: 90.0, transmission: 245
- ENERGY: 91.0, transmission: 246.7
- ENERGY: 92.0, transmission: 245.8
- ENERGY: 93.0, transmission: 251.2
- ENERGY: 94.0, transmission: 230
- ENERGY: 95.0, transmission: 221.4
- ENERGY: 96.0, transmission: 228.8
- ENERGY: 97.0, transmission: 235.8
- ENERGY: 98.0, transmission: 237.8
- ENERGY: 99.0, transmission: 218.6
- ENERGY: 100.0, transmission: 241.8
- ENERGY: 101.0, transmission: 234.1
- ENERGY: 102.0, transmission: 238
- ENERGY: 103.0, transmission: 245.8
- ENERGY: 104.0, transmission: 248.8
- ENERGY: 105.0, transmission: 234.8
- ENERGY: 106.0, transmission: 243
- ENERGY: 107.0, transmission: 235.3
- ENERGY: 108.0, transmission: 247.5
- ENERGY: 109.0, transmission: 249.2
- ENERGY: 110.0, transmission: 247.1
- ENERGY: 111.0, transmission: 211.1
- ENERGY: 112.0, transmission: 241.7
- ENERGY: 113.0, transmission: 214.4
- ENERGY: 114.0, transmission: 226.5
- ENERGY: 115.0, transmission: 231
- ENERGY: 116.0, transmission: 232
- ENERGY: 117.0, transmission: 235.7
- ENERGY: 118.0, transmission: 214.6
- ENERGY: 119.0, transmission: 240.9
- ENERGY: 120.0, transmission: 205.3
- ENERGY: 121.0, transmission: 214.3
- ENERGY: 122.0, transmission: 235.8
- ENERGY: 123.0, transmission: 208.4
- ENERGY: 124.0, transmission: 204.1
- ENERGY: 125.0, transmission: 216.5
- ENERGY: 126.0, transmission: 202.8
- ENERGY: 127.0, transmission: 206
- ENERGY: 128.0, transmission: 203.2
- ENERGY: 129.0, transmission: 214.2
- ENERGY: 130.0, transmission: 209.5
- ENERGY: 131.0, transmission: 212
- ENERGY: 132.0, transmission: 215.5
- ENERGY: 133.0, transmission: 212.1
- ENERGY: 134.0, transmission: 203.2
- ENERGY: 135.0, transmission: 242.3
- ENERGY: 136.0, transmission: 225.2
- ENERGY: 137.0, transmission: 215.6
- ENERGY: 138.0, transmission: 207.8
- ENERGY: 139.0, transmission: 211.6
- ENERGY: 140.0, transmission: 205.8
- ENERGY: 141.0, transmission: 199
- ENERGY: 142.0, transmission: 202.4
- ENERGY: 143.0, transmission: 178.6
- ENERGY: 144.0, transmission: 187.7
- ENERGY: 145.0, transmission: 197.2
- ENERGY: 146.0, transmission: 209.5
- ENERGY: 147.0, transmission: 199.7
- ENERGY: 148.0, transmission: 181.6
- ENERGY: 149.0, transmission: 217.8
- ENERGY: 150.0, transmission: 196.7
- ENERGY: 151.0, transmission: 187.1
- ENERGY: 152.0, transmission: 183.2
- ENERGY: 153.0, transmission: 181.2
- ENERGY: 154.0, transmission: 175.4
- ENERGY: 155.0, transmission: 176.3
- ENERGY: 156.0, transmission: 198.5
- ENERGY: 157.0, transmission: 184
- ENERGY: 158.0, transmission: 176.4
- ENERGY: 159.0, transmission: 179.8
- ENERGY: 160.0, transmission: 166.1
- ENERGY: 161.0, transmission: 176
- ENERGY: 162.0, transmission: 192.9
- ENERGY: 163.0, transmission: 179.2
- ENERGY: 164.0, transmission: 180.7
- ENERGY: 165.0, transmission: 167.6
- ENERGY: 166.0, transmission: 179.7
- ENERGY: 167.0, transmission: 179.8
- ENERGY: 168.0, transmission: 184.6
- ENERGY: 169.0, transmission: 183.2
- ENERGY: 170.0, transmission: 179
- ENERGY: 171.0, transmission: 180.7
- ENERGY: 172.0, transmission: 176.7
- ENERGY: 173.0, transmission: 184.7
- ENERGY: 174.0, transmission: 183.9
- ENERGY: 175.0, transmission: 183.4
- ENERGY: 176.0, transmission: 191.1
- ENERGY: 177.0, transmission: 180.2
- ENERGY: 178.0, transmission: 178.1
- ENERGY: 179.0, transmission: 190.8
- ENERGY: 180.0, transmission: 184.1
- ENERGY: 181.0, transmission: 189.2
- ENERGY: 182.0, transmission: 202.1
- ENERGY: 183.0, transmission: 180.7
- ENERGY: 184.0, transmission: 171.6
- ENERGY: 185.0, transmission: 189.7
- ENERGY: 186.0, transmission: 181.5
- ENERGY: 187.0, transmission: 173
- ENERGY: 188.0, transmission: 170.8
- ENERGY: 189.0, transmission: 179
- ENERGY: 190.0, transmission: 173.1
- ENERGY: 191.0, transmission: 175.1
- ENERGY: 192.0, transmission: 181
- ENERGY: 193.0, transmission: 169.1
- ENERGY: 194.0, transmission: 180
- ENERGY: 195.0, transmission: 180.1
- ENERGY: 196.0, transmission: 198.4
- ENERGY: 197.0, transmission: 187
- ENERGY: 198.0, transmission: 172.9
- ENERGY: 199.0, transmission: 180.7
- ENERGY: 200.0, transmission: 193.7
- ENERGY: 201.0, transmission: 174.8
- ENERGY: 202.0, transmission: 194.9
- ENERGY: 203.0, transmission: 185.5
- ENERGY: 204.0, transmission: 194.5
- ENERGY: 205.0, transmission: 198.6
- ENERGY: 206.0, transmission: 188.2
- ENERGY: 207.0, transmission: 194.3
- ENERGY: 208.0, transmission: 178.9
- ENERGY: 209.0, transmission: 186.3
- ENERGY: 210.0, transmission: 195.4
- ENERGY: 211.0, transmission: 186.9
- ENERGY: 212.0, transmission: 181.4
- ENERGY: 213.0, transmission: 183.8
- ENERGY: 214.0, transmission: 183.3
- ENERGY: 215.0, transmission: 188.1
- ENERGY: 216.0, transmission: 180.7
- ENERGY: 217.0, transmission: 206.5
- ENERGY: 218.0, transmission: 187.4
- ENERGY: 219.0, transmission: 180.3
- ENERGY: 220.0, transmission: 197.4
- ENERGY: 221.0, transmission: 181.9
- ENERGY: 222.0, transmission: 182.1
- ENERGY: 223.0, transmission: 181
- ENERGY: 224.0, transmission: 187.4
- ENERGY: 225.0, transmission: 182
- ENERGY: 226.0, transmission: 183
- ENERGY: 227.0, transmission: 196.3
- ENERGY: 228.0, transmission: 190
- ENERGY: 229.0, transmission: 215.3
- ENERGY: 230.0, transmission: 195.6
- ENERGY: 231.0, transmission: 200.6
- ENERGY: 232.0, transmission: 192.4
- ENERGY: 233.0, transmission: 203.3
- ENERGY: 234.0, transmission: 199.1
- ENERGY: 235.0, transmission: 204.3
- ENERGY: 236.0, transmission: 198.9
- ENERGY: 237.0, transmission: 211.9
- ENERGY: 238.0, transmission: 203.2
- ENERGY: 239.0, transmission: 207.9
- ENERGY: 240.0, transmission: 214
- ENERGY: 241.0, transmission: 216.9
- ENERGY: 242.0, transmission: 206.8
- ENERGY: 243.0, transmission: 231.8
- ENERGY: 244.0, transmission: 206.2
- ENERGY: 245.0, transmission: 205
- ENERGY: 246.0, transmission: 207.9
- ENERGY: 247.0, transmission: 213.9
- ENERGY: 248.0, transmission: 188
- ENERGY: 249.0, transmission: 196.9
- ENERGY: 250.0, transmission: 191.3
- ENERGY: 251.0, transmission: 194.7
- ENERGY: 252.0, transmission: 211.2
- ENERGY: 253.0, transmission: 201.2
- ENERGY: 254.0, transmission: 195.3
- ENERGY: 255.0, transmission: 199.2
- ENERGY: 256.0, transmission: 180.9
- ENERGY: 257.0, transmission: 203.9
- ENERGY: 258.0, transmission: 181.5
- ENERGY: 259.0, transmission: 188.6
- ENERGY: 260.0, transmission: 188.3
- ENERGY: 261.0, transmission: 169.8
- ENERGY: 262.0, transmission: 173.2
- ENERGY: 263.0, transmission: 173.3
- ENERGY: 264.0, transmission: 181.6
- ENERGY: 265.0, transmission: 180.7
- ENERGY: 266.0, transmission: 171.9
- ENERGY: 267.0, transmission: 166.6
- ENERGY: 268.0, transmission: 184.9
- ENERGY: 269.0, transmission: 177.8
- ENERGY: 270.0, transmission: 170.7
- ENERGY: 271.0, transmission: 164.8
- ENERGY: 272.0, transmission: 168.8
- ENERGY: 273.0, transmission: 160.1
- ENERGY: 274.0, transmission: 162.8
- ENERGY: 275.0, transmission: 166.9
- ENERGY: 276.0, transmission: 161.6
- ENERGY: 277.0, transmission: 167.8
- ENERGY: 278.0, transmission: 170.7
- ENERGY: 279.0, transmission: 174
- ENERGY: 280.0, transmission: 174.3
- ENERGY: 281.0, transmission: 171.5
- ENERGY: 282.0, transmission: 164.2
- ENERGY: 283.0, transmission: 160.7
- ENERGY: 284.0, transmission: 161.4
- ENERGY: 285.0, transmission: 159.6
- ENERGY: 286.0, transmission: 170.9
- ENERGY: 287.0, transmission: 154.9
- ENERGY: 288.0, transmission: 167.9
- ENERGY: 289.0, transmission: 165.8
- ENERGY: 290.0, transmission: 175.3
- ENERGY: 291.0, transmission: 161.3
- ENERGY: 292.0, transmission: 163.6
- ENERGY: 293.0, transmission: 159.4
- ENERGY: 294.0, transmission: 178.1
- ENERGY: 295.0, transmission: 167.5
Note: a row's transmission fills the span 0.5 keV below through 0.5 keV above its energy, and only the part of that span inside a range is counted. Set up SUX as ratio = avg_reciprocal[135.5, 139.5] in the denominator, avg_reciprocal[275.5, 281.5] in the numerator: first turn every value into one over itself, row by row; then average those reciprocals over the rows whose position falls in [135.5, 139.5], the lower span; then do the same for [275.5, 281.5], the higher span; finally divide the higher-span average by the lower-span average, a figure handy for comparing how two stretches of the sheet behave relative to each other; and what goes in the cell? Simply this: 1.26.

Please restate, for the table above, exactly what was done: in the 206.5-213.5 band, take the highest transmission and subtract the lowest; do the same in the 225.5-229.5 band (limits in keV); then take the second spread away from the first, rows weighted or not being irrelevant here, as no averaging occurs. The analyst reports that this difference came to -16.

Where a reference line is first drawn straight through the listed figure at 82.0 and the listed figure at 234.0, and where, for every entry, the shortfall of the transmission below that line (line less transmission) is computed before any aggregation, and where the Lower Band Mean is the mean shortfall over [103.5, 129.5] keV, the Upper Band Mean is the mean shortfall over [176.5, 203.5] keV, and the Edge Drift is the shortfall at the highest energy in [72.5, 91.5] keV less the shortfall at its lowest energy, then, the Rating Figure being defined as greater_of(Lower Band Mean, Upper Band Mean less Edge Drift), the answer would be 76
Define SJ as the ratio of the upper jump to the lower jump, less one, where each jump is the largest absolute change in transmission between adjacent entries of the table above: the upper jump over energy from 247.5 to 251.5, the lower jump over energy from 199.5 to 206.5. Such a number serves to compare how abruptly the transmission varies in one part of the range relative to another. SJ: -0.56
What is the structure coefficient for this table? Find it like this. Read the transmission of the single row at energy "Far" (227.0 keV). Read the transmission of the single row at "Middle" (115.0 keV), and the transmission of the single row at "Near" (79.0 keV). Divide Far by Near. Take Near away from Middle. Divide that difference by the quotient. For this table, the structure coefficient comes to -34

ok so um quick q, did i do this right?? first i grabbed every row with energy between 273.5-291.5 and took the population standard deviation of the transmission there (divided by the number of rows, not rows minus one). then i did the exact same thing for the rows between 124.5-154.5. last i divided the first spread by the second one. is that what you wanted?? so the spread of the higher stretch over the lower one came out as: 0.38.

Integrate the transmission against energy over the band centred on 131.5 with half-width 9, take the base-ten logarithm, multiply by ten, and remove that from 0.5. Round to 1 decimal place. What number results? -35.3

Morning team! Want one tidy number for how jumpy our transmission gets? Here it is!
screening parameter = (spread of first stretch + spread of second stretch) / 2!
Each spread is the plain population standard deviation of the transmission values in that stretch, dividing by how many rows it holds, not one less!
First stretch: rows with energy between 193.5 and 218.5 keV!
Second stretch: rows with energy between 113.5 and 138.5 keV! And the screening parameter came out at 10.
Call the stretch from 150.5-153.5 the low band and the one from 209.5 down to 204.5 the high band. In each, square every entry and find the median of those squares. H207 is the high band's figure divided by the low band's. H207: 1.06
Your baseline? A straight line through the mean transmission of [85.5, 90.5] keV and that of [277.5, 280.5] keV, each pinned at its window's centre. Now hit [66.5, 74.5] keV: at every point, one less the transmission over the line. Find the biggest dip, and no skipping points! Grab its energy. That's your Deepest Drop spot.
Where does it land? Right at 73.0 keV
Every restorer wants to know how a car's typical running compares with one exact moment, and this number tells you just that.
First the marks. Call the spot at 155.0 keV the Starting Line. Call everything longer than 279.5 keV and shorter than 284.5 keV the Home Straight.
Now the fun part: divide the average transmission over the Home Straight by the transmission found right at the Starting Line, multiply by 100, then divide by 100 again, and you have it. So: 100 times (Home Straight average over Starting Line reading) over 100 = 0.94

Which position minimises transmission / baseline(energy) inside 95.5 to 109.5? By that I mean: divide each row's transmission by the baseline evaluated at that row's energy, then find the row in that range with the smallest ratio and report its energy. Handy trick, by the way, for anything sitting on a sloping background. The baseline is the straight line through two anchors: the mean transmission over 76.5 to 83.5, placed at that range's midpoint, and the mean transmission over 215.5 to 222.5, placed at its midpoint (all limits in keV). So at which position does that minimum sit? 99.0 keV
